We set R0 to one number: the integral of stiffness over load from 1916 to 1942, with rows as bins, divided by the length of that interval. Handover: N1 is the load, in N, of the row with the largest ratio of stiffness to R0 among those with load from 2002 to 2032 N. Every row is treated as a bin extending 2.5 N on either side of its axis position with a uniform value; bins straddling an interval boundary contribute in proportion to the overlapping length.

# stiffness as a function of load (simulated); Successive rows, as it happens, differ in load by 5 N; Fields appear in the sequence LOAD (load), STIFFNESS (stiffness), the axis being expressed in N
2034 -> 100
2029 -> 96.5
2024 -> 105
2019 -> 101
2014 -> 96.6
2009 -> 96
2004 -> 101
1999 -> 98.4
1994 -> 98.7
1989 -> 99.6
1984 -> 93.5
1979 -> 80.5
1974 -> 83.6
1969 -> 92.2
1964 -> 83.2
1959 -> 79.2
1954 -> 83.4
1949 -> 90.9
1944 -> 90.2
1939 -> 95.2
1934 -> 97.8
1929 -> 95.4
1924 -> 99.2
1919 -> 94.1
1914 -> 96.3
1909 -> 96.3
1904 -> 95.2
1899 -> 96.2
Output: 2024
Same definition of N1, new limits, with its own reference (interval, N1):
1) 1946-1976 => 1969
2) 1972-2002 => 1989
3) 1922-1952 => 1924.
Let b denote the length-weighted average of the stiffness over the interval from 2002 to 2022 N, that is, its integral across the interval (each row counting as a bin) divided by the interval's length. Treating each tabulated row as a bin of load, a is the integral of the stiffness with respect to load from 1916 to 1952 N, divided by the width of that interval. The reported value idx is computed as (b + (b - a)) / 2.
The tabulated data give 51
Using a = 95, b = 99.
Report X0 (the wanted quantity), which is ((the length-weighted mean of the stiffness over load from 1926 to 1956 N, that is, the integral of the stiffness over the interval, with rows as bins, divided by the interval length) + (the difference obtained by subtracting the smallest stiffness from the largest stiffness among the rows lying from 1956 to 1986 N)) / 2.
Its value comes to 53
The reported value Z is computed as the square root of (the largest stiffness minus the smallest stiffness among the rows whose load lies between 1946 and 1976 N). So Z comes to 3.6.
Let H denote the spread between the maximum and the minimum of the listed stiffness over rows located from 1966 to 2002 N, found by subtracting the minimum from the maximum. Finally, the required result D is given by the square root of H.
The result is 4.4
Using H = 19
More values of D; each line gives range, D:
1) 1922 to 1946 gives 3.0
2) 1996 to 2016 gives 2.2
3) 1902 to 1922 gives 1.5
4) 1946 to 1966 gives 3.4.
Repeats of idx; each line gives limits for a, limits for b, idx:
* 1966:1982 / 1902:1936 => 54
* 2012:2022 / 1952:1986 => 35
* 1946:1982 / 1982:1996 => 55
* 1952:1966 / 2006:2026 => 59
